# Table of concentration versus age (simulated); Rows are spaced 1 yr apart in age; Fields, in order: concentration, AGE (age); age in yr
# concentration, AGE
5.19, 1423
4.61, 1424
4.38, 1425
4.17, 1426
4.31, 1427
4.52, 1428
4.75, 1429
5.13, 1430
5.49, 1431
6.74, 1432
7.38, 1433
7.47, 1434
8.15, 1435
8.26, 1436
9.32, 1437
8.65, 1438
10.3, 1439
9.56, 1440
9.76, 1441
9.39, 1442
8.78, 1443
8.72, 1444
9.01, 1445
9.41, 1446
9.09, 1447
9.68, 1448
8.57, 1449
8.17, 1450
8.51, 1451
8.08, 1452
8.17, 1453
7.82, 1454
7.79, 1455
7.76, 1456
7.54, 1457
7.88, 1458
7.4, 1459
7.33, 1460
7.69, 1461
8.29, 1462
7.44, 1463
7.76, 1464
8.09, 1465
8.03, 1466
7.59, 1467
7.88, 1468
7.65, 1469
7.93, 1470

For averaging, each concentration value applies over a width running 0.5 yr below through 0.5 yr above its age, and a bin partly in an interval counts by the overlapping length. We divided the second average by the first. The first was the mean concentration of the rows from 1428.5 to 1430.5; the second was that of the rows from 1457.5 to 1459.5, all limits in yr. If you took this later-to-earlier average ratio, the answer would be 1.5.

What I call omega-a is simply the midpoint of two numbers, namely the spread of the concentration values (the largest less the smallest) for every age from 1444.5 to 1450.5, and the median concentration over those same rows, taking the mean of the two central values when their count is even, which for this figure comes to 5.28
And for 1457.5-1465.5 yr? 4.34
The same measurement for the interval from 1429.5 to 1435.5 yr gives 5.04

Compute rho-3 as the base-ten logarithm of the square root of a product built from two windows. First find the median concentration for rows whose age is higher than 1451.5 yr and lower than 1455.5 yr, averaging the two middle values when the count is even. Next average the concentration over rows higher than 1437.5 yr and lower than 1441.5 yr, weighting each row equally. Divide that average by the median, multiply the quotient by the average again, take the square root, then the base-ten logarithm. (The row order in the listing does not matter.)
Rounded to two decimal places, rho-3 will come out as 0.53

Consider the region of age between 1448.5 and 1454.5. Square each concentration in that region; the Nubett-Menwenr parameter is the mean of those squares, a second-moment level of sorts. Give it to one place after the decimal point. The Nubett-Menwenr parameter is 67.6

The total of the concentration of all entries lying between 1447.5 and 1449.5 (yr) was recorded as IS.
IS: 18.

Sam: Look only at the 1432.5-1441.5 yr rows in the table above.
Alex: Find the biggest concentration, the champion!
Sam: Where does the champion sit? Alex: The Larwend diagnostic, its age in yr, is 1439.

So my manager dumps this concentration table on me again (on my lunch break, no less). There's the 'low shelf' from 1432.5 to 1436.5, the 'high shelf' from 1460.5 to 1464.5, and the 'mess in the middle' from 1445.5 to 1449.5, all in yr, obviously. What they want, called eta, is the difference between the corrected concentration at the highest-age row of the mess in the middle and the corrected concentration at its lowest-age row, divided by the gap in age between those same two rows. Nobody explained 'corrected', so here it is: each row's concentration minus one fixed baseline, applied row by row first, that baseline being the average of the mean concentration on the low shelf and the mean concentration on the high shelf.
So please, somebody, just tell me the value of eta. -0.28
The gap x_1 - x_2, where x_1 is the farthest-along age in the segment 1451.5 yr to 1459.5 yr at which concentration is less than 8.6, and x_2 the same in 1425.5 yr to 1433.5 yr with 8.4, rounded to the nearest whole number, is 26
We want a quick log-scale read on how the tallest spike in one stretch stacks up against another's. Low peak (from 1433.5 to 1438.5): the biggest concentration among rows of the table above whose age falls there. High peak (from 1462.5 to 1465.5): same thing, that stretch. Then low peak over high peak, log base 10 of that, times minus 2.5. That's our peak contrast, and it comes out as -0.15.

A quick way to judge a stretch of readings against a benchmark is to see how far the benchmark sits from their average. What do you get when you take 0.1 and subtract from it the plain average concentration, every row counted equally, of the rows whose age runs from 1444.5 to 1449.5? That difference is -9.1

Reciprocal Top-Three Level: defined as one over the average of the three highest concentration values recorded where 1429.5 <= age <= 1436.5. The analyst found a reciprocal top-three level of 0.126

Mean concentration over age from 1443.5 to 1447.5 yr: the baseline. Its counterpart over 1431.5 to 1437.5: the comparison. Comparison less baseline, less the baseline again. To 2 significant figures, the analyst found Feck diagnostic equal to -10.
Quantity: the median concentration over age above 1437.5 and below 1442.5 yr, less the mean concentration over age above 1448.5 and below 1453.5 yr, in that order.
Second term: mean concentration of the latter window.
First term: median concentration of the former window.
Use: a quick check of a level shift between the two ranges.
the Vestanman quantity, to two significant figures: 1.3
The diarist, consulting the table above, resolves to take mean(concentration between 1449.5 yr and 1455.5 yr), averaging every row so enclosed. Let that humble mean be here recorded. 8.1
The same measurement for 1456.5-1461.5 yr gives 7.6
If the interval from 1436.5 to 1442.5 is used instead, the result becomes 9.5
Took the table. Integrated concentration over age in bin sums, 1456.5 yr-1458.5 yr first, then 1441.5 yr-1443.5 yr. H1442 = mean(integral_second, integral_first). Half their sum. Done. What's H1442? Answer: 16.8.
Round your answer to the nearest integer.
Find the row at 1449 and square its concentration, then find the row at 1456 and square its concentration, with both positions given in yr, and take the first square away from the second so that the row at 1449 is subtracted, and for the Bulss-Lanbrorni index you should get -13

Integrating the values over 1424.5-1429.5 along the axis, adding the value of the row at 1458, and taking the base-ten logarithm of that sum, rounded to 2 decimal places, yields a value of 1.48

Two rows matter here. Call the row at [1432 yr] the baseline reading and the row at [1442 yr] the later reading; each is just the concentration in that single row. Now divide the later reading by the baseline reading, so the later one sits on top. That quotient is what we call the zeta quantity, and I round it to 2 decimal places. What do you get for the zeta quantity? 1.39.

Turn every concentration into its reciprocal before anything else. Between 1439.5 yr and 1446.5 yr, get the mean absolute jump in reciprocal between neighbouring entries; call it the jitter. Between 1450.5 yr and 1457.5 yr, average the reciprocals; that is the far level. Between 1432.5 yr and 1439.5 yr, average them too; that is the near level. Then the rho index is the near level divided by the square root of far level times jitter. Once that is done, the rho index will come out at 5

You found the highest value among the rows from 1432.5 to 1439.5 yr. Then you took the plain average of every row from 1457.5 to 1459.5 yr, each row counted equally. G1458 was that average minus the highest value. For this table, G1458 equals -2.7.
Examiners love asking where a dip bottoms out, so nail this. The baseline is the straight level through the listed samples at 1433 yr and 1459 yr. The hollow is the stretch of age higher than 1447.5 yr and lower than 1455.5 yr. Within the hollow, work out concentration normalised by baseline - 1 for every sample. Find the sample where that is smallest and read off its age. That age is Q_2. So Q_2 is 1455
